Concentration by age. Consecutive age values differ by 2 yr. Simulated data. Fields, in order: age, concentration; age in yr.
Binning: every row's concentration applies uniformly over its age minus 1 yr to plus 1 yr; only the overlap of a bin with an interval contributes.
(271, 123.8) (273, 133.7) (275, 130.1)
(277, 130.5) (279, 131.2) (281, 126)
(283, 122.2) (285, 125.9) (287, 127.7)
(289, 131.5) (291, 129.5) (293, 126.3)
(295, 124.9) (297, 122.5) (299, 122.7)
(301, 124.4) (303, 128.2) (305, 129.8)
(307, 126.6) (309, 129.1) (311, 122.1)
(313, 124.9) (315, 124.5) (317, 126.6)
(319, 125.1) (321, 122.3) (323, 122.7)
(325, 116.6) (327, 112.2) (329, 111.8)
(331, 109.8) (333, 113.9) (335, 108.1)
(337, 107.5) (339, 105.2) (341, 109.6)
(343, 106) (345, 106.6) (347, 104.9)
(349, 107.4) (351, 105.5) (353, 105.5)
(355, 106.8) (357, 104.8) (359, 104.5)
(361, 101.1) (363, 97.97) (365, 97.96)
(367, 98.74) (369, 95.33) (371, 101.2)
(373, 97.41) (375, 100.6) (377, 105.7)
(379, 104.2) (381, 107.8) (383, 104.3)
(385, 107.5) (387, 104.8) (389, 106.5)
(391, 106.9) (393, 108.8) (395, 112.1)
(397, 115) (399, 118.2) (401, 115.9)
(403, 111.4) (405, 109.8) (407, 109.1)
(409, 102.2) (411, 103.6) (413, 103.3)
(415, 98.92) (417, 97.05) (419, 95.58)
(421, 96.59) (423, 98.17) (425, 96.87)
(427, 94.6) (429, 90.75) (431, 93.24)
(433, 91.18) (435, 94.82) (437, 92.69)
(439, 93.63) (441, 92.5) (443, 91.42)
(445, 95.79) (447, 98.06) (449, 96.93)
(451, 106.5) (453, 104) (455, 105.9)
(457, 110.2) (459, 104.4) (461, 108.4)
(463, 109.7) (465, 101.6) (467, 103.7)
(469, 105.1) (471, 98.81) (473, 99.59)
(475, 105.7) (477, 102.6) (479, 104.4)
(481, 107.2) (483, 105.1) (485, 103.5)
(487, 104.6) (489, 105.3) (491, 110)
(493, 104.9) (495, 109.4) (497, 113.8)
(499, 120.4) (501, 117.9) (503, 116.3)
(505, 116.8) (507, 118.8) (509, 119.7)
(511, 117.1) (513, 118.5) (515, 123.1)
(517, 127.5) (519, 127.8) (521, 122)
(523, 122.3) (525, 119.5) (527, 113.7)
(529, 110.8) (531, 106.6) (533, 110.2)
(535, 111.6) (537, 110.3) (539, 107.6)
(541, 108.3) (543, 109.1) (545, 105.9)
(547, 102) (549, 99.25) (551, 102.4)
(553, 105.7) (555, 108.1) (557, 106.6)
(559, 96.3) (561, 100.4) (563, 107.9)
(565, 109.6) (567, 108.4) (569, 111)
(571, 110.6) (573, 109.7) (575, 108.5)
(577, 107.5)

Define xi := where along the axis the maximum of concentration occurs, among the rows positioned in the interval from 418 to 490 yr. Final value 457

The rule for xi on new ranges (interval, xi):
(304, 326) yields 305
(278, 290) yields 289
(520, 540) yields 523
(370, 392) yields 381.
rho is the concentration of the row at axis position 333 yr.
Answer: 113.9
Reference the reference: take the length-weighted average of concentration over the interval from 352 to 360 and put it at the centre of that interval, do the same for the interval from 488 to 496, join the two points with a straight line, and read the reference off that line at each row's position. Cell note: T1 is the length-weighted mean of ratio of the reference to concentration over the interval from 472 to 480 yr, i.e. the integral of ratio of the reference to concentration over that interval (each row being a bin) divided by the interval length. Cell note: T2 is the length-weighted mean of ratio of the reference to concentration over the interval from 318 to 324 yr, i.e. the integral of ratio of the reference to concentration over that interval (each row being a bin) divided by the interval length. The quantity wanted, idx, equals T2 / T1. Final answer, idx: 0.82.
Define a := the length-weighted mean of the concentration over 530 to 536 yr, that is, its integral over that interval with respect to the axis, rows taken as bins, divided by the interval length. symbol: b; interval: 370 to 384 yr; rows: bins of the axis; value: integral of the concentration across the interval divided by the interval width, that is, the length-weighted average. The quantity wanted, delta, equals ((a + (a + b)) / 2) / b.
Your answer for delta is 1.56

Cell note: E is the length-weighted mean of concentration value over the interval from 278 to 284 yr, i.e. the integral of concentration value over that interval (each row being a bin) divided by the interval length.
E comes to 126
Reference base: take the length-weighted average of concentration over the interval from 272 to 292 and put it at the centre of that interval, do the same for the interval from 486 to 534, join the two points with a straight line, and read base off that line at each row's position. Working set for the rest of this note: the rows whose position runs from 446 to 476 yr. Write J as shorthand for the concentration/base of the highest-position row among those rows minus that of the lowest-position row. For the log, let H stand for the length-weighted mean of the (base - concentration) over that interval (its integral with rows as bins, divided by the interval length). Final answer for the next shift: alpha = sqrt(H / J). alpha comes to 14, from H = 15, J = 0.076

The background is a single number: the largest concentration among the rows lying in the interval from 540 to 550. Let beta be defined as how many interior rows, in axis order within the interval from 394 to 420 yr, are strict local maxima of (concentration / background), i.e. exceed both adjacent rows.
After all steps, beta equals 2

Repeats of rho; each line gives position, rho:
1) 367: 98.74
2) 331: 109.8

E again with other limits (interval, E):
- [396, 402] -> 116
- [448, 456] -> 103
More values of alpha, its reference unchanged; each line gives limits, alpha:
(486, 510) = 5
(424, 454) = 19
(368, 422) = 24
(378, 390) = 27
